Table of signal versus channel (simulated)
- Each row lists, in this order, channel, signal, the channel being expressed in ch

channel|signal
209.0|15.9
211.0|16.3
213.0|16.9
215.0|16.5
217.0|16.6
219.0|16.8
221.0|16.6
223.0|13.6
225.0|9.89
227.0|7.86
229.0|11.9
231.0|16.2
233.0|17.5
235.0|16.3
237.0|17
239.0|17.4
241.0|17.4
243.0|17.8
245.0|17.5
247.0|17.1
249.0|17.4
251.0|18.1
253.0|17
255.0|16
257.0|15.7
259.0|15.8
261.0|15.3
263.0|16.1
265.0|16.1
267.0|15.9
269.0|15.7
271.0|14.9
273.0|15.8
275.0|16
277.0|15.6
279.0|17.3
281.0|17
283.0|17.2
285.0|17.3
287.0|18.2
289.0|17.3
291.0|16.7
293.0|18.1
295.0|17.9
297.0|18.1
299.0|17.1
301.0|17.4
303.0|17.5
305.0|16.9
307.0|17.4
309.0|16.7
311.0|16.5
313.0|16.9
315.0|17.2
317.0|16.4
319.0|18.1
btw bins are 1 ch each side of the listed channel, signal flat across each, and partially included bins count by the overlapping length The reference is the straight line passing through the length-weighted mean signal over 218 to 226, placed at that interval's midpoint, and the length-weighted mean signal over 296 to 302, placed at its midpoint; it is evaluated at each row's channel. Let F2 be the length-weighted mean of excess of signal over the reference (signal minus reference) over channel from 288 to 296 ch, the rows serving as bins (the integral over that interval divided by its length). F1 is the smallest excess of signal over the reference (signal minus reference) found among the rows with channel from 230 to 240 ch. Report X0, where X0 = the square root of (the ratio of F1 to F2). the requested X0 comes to 2.4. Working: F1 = 1.52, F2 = 0.27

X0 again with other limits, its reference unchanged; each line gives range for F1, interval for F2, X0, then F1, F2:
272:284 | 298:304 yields 1.9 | -0.99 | -0.29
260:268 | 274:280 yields 1.4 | -0.60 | -0.29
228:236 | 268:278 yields 1.8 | -2.62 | -0.82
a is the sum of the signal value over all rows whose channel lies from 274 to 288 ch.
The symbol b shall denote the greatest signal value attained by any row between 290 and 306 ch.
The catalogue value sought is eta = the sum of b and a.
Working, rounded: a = 119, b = 18.1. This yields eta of 137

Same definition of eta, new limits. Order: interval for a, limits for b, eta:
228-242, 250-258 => 132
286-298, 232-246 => 124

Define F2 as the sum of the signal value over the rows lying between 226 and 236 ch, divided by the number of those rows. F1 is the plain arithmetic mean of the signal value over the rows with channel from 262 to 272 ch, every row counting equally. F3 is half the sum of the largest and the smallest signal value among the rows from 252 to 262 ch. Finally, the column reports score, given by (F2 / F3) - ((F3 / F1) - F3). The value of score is 16.0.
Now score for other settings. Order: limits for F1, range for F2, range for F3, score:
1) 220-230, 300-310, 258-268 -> 15.5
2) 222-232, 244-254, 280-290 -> 17.1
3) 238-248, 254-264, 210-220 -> 16.6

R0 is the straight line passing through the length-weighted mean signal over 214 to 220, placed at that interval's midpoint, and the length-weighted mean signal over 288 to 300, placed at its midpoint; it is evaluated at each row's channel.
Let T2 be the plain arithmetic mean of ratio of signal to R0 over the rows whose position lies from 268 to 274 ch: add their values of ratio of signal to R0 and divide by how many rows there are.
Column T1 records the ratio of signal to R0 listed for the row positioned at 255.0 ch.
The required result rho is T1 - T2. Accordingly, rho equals 0.04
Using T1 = 0.94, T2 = 0.90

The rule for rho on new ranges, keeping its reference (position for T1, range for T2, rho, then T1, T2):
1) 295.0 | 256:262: 0.11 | 1.02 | 0.91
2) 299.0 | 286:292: -0.02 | 0.97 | 1.00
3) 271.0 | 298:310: -0.11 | 0.86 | 0.97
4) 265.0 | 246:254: -0.09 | 0.94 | 1.02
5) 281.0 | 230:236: -0.01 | 0.98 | 0.99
